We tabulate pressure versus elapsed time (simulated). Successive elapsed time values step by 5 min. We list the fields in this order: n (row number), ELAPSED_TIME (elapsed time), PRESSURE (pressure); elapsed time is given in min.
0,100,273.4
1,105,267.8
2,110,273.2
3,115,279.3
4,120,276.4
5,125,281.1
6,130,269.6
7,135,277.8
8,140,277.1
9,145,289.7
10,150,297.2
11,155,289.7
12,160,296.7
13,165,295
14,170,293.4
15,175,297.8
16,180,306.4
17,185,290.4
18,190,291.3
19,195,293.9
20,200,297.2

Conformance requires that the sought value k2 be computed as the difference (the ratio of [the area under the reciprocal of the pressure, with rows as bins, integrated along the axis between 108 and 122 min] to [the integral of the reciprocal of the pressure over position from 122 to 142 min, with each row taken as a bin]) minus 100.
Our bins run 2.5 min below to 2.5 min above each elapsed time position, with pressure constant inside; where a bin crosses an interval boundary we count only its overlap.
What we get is -99.3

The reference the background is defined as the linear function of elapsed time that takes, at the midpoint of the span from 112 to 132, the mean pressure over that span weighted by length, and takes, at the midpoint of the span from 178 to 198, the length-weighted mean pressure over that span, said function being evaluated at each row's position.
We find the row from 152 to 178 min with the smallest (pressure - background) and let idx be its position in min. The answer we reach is 170 min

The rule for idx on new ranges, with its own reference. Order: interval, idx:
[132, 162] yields 140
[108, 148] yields 130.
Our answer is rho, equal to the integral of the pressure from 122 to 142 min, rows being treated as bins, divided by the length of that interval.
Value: 276.4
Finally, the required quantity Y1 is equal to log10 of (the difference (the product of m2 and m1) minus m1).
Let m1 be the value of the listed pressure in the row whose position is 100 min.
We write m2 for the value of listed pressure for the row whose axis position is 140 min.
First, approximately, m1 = 273.4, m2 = 277.1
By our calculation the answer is 4.878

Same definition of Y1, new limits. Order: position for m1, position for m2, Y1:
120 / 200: 4.913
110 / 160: 4.907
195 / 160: 4.939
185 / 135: 4.905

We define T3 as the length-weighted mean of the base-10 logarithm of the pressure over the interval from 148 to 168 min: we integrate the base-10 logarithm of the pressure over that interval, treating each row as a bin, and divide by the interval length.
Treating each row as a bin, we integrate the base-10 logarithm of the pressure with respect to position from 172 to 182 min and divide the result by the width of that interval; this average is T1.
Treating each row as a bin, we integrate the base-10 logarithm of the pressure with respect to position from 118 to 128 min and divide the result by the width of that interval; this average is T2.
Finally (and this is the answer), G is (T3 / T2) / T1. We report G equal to 0.407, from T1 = 2.48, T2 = 2.44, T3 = 2.469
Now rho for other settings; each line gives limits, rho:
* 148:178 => 295.1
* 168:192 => 296.0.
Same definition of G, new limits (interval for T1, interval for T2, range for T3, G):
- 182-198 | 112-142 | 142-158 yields 0.409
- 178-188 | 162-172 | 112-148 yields 0.400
